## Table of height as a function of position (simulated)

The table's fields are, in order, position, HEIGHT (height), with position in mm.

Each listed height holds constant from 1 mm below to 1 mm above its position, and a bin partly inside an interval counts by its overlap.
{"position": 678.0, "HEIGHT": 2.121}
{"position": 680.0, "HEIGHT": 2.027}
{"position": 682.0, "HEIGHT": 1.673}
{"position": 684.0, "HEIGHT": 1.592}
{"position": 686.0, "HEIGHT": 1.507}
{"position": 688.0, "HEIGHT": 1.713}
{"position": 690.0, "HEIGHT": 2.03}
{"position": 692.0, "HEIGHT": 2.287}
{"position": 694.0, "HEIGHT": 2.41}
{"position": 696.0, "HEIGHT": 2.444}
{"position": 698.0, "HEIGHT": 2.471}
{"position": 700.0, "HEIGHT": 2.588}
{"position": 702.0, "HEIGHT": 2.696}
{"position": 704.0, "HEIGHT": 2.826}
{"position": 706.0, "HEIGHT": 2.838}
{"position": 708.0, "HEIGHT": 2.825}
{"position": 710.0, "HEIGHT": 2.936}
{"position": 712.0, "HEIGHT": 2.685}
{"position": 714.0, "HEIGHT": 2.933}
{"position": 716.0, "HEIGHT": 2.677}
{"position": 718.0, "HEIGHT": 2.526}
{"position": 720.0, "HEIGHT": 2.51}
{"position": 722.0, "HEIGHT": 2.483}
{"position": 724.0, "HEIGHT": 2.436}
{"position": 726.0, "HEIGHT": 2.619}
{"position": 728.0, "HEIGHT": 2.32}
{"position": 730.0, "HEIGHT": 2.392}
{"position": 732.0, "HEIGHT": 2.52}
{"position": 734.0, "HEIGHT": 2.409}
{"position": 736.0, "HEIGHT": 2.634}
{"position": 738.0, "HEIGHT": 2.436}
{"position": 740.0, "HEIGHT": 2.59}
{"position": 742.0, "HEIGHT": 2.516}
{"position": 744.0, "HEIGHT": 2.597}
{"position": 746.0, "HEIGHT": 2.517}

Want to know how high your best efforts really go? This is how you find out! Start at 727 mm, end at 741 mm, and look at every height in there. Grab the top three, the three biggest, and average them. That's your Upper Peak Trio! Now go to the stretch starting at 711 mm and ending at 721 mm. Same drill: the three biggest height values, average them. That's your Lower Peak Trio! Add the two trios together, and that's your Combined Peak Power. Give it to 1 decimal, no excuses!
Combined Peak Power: 5.3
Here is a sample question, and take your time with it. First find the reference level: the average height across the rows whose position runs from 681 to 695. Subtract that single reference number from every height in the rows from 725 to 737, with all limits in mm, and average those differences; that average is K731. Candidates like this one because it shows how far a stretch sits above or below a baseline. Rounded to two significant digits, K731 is 0.59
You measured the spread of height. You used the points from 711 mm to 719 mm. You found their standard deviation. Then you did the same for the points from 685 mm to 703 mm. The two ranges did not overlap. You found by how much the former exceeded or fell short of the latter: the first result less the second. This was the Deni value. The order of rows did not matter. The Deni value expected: -0.24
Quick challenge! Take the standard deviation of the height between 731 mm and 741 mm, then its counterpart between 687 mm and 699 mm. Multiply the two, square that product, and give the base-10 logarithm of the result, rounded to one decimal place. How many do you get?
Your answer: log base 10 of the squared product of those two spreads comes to -3.3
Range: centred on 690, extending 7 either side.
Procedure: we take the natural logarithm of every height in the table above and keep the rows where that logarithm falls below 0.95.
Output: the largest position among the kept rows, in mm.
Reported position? 696.0 mm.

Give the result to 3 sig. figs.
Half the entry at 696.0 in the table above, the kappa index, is 1.22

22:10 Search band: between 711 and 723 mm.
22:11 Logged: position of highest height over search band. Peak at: 714.0 mm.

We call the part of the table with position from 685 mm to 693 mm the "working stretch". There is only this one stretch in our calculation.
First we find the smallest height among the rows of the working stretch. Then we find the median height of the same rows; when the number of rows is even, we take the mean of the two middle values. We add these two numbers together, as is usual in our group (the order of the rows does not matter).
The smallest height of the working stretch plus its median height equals 3.4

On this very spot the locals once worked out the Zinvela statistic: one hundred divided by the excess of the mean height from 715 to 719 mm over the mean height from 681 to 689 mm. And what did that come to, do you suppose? 102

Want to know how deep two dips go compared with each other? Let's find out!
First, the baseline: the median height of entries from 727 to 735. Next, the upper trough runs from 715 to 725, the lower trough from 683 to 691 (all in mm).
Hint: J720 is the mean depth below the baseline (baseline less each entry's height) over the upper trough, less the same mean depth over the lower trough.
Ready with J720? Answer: -0.82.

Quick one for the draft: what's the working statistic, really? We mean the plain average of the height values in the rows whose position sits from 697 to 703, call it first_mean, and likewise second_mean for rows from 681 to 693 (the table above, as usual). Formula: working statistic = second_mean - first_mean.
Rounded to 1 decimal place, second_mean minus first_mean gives -0.8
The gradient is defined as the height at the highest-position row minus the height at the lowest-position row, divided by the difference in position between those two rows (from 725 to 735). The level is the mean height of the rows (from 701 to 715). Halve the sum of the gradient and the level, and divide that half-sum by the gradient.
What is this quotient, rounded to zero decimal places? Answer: -53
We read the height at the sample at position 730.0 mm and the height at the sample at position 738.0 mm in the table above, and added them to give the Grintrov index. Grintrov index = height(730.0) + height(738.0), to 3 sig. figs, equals 4.83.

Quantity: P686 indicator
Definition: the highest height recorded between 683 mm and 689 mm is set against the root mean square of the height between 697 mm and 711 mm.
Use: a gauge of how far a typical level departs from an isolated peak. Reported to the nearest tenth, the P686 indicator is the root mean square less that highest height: 1.0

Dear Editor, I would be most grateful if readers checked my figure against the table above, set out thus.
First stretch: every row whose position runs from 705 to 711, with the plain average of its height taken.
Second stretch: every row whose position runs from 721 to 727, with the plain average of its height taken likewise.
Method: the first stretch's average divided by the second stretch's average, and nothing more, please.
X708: 1.1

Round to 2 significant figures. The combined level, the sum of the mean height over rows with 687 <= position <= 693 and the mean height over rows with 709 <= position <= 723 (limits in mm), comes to 4.7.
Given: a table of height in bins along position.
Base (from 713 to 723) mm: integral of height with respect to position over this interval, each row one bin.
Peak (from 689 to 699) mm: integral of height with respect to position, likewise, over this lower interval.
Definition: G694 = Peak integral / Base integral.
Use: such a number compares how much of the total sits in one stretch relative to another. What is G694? 0.89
